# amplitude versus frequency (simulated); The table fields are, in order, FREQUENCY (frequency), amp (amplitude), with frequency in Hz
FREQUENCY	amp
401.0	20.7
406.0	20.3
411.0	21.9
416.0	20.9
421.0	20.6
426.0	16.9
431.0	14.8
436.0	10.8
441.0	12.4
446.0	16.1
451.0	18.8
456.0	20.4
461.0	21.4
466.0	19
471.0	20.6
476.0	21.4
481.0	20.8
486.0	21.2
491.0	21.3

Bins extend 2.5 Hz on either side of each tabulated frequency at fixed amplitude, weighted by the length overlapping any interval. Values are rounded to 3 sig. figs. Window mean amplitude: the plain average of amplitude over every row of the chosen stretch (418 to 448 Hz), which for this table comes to 15.3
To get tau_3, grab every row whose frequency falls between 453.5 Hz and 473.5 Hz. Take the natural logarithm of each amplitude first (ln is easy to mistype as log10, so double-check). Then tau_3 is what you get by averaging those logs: 3.01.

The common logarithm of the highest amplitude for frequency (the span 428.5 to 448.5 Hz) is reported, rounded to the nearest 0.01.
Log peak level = 1.21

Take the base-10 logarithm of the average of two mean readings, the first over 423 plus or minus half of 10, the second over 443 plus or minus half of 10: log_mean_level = 1.217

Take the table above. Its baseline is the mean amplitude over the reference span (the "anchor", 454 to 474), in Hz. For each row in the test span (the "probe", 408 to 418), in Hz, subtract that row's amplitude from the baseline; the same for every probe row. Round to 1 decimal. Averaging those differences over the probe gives -1.0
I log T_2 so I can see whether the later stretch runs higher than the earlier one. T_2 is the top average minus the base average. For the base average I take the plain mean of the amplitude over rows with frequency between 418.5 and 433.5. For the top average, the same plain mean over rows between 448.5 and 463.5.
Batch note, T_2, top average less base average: 2.8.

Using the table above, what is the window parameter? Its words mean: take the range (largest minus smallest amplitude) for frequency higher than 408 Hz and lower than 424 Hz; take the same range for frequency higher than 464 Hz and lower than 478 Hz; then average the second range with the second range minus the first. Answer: 2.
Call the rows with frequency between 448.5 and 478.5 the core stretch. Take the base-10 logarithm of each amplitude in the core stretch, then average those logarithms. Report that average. 1.31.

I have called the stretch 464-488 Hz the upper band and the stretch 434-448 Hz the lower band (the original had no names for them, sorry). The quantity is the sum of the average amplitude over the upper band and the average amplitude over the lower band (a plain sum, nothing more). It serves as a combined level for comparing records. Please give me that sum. 33.7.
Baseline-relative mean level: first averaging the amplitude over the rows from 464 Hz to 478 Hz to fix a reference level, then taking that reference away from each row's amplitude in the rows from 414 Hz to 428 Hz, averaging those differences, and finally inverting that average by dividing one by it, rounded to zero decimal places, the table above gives -1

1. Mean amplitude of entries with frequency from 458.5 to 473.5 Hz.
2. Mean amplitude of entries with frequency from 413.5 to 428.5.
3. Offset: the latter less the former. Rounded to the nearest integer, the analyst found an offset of -1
